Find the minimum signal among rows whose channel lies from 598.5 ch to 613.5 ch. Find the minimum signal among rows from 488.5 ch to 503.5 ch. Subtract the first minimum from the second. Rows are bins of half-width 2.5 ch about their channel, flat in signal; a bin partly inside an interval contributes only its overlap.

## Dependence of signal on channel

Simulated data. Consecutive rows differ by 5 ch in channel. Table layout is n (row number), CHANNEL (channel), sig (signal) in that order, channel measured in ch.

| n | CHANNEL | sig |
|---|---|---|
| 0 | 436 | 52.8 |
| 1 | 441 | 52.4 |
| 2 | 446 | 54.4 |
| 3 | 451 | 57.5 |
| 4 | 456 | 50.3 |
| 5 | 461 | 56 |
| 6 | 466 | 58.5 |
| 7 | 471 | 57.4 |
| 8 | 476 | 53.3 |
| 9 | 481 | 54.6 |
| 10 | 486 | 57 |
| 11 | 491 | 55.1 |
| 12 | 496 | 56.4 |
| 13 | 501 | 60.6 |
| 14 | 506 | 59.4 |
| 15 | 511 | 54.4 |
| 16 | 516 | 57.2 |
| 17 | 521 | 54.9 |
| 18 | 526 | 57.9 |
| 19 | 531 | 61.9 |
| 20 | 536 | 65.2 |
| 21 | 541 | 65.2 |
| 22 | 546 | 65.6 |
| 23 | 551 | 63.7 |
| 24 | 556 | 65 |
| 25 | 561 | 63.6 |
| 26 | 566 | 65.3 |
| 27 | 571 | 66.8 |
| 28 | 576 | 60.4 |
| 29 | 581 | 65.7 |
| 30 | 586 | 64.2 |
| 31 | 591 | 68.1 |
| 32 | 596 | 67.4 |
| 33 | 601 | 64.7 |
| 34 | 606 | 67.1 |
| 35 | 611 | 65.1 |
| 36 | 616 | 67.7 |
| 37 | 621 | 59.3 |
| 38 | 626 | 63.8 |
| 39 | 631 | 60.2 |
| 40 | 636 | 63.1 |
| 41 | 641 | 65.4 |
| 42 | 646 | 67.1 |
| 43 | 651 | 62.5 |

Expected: -9.6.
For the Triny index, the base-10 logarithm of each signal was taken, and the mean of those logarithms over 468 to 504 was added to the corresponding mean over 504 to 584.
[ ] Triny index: 3.54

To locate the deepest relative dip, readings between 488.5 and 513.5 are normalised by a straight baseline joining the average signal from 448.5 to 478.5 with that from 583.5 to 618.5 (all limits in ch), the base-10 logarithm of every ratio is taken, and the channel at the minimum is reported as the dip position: 511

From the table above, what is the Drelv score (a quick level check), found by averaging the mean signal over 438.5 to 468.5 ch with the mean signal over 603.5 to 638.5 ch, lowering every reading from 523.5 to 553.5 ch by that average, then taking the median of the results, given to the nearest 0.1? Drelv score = 5.1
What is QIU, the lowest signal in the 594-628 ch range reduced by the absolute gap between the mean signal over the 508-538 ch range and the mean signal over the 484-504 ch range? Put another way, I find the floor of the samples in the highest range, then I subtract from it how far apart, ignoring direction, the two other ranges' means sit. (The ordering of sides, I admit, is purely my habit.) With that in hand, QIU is 58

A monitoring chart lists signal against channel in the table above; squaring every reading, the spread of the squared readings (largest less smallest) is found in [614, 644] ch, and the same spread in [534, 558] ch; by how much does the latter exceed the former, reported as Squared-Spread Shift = -821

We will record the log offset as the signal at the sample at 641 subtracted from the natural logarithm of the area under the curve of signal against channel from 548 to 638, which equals -56.7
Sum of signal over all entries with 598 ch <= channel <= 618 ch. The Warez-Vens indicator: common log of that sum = 2.42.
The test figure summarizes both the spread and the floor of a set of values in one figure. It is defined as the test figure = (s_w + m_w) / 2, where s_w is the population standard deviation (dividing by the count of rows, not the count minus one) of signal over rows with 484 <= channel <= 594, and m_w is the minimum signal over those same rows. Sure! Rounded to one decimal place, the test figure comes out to 29.3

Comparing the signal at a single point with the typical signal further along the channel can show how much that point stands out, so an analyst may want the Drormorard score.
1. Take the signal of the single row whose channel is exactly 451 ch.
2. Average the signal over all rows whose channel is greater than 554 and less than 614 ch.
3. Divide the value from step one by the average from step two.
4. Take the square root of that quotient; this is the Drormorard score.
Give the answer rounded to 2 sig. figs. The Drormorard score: 0.94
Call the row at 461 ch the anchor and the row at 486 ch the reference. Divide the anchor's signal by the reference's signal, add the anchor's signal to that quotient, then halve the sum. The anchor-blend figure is 28.5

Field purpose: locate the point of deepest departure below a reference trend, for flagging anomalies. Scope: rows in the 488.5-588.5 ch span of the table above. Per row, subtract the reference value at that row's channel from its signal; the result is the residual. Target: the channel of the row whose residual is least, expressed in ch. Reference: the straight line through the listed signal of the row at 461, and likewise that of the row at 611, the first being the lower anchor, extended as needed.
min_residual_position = 521 ch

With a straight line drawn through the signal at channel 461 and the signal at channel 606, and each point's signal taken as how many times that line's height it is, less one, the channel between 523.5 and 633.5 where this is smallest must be 621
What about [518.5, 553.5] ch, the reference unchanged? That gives 521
